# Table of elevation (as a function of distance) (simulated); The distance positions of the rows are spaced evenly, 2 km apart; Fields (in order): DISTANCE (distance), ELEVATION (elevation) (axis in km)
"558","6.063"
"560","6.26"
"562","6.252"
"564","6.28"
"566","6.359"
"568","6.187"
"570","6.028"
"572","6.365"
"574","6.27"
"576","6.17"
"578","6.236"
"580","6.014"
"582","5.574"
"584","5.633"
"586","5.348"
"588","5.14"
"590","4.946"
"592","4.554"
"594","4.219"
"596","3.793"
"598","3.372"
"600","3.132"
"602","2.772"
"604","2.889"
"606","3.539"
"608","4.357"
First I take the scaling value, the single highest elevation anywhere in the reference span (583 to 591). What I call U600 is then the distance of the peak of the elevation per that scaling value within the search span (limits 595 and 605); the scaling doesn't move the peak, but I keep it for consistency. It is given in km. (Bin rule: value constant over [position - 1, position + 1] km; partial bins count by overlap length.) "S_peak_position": 596 km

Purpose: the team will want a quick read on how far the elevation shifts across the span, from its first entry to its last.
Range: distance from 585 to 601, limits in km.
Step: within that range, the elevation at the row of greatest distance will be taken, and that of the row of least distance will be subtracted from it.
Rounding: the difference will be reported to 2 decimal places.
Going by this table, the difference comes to -2.22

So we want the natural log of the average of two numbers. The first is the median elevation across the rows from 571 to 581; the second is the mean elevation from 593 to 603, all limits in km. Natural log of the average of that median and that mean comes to 1.58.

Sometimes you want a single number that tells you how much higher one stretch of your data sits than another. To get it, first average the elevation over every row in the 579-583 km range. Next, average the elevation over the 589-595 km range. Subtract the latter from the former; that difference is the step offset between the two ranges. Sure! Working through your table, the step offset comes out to 1.2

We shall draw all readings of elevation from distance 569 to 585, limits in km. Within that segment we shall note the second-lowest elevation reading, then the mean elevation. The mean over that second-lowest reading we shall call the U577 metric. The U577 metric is 1.07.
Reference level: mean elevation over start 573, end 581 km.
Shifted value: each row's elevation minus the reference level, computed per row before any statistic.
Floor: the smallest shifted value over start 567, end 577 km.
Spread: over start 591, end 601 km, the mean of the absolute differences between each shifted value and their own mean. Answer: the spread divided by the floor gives -3.2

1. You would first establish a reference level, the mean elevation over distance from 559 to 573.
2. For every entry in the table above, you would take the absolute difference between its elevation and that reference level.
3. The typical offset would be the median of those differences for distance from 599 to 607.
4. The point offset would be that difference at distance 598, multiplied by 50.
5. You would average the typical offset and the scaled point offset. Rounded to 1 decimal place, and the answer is 73.5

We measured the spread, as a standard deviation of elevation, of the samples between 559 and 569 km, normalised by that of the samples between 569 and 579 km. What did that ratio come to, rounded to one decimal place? 0.5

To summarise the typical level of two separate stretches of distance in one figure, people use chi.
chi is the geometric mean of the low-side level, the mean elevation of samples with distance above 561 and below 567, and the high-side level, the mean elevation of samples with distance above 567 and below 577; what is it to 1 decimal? 6.3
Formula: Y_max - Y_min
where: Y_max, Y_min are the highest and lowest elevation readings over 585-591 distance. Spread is 0.40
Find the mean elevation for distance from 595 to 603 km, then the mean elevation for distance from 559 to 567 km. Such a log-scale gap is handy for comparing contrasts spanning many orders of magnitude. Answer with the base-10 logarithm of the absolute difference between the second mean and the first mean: 0.5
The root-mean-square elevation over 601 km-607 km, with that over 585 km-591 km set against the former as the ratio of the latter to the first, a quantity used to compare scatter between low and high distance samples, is 1.67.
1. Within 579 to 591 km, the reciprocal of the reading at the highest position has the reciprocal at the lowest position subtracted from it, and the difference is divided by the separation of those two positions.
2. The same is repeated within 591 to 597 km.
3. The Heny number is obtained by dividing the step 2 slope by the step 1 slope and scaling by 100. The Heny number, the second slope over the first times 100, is 307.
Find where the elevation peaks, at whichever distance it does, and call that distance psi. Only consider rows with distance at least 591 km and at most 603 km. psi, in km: 592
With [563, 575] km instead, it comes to 572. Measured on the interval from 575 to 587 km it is 578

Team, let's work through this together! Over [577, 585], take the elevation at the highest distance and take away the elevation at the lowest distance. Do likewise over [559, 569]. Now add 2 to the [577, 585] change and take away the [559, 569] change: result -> 1.47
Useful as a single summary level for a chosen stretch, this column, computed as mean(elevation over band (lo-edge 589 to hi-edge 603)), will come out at 3.83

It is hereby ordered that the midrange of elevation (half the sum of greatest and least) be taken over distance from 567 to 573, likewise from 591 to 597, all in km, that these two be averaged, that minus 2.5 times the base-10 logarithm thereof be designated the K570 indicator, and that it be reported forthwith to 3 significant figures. -1.79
